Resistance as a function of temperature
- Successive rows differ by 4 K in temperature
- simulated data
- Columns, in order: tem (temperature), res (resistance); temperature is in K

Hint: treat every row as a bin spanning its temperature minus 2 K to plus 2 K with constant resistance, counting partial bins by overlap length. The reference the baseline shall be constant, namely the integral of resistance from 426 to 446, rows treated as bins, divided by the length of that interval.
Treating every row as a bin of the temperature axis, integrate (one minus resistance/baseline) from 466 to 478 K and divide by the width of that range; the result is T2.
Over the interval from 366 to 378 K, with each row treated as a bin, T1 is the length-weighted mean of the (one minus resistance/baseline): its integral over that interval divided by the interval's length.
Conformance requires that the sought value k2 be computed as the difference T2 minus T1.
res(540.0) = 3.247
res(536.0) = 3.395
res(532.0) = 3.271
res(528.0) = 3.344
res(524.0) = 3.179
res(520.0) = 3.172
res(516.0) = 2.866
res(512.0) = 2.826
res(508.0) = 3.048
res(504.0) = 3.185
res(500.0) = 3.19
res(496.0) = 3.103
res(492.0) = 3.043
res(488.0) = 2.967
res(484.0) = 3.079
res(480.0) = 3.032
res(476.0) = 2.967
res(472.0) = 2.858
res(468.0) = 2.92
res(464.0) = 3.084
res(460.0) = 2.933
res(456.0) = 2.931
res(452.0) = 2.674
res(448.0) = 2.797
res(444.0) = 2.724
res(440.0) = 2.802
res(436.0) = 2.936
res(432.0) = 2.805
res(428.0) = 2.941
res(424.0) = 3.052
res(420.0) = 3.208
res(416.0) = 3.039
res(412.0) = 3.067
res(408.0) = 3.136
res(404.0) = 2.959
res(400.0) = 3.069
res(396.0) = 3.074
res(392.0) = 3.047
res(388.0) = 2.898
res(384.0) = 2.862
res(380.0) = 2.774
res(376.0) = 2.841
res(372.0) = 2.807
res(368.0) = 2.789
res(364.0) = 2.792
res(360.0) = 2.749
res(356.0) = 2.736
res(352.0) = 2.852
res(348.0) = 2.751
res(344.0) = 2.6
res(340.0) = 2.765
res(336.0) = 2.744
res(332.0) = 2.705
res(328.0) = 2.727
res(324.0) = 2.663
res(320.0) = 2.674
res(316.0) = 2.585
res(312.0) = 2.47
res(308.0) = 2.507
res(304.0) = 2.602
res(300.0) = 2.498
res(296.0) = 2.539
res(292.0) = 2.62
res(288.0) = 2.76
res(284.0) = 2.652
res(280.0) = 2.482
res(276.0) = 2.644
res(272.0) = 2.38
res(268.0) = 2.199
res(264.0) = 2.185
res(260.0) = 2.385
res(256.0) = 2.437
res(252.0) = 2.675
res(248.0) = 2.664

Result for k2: -0.04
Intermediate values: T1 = 0.01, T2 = -0.03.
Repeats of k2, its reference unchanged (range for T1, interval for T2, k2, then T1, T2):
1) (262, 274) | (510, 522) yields -0.25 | 0.21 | -0.04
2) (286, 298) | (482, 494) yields -0.14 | 0.07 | -0.07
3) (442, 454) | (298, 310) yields 0.07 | 0.04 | 0.11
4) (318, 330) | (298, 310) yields 0.05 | 0.05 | 0.11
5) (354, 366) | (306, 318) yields 0.08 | 0.03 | 0.11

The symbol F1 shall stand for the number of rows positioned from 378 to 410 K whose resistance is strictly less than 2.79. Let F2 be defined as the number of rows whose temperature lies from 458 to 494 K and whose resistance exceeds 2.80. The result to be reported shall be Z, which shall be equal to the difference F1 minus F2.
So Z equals -8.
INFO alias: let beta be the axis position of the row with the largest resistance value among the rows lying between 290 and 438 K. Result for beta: 420.0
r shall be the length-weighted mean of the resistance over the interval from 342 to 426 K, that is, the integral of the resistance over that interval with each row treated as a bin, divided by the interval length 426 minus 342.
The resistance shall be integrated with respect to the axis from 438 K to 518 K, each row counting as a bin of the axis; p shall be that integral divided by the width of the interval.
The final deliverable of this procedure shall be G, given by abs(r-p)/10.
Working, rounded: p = 2.95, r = 2.9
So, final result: 0.004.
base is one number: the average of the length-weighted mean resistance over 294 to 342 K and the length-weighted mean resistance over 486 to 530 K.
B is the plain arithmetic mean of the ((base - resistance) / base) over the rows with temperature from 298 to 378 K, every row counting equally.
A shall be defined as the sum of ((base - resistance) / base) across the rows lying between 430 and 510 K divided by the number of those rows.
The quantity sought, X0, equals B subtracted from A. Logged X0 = -0.09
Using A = -0.04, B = 0.056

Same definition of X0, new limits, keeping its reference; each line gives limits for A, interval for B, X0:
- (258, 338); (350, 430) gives 0.13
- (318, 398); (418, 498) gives 0.05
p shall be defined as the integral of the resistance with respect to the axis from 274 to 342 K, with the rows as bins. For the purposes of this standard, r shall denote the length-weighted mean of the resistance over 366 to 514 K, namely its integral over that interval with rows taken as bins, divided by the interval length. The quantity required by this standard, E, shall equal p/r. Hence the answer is 60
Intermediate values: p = 179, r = 2.96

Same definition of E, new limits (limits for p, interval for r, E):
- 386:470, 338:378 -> 90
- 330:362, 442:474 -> 31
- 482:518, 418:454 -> 38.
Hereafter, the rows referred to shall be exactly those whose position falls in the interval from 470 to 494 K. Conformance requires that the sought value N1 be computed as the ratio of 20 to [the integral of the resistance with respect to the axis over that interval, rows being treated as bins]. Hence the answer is 0.279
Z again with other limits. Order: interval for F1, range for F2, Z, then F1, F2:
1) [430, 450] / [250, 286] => 1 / 1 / 0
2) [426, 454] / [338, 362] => 1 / 2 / 1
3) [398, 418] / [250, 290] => 0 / 0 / 0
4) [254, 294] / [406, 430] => 4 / 10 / 6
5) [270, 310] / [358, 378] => 8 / 10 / 2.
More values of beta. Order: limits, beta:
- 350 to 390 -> 388.0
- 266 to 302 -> 288.0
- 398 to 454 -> 420.0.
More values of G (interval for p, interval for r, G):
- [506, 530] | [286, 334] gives 0.046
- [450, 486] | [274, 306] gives 0.034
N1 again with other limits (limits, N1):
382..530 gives 0.045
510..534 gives 0.268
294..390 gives 0.077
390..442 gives 0.128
